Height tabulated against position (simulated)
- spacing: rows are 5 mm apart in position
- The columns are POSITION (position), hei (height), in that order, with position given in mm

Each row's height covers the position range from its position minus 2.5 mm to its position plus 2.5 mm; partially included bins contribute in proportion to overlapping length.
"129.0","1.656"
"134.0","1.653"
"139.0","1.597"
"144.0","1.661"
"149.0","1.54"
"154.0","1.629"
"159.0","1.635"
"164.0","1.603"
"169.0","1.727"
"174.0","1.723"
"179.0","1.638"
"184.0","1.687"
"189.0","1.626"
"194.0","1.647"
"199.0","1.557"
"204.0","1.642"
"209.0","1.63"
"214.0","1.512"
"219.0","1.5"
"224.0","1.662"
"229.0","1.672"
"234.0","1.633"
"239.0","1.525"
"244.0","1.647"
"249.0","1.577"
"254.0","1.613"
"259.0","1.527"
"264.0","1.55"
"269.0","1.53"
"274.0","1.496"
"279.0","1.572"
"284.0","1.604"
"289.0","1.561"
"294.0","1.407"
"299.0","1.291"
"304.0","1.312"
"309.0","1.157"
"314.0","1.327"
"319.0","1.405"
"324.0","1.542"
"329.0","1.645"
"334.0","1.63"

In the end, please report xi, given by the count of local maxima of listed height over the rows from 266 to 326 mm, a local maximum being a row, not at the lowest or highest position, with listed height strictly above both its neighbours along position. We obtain 2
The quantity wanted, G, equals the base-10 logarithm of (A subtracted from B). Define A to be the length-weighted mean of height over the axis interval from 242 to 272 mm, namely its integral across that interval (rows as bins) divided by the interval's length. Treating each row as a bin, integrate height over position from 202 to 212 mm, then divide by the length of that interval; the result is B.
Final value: -1.24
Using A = 1.57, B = 1.63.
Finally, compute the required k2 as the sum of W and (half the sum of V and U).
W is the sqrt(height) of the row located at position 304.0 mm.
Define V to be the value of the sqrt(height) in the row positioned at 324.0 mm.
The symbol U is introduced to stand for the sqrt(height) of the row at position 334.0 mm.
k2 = 2.40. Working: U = 1.28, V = 1.24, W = 1.15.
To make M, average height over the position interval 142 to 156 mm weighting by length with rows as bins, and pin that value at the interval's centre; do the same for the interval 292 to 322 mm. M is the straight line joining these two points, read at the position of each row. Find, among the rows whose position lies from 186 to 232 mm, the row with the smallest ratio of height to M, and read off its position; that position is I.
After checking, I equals 219.0 mm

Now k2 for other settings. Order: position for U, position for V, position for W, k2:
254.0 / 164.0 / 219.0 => 2.49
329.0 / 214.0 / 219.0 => 2.48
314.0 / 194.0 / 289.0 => 2.47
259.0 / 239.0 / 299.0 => 2.37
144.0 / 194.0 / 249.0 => 2.54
